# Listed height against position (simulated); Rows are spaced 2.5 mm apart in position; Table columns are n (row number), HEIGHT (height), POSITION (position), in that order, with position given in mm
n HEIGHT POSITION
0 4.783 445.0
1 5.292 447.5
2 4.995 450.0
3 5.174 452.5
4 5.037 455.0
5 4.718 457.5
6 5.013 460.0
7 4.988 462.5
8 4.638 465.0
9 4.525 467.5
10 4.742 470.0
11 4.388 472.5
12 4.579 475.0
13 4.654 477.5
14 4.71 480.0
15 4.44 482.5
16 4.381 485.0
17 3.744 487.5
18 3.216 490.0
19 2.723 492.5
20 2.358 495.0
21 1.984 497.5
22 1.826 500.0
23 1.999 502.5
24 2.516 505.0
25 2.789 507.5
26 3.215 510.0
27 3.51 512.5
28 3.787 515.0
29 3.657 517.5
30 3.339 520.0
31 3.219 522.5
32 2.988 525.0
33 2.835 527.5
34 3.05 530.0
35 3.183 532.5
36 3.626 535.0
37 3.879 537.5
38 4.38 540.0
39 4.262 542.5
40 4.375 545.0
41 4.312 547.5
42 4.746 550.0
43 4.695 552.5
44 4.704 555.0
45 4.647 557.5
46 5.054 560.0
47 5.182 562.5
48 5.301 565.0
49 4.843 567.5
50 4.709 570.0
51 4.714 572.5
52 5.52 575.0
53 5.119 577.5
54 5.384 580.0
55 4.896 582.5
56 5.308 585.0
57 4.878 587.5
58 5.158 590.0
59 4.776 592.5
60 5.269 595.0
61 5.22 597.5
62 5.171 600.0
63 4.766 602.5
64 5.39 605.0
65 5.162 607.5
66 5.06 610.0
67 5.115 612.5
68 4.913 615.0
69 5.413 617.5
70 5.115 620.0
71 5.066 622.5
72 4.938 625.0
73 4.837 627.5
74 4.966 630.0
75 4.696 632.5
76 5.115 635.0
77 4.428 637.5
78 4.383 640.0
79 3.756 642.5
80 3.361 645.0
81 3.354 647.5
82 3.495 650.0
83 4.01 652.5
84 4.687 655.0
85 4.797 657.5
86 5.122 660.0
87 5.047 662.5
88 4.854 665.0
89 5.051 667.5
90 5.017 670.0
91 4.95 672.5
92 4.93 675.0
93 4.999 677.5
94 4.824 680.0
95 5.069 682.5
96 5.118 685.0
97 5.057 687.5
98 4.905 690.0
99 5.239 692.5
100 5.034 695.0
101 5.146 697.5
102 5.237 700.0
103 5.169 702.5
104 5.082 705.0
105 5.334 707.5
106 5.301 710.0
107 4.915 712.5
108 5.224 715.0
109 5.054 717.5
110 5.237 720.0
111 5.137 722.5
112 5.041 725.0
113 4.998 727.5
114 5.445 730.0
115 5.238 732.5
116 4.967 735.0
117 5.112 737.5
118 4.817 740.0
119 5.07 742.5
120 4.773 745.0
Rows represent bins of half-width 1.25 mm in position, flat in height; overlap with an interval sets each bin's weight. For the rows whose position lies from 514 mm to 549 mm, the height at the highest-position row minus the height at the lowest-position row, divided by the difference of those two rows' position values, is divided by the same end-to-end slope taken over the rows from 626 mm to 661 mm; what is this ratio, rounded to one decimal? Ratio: 1.8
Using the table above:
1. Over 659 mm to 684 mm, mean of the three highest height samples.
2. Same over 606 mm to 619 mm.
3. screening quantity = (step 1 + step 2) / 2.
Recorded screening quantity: 5.16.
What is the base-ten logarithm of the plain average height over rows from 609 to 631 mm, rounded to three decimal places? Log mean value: 0.703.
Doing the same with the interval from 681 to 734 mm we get 0.711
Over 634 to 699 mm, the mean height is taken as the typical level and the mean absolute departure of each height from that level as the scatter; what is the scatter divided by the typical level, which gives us 0.098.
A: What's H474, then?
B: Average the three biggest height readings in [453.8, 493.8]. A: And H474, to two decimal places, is 5.01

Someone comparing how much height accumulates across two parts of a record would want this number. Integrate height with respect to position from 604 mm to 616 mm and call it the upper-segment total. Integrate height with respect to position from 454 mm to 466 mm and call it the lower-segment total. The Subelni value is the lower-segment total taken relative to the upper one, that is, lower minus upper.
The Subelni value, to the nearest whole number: -3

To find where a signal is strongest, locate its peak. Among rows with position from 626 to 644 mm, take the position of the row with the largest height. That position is 635.0 mm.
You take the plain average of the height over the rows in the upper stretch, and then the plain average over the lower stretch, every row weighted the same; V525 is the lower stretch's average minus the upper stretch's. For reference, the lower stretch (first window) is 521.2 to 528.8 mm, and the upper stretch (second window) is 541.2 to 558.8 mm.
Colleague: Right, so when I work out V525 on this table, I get -1.5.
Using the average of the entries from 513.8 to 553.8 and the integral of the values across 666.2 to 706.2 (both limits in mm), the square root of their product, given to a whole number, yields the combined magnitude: 28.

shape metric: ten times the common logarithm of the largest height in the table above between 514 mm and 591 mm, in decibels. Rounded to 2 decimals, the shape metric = 7.42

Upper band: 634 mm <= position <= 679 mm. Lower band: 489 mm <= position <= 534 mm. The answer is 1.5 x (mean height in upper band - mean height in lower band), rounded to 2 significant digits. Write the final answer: 2.4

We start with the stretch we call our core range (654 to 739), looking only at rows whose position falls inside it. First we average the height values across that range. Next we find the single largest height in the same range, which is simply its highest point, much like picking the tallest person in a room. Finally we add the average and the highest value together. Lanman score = 10.5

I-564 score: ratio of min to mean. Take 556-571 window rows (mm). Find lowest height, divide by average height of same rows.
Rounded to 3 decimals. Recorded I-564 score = 0.938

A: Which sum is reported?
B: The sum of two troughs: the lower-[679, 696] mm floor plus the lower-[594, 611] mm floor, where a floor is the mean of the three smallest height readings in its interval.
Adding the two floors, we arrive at 9.9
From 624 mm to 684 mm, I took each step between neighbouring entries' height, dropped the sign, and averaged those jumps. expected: 0.240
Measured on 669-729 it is 0.144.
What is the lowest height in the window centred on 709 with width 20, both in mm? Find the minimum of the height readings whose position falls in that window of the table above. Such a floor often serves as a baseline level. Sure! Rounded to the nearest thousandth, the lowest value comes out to 4.915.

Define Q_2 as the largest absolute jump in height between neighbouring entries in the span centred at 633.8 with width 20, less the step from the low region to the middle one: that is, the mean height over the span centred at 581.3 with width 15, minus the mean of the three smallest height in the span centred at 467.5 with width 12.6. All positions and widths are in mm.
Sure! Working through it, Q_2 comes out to 0.0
